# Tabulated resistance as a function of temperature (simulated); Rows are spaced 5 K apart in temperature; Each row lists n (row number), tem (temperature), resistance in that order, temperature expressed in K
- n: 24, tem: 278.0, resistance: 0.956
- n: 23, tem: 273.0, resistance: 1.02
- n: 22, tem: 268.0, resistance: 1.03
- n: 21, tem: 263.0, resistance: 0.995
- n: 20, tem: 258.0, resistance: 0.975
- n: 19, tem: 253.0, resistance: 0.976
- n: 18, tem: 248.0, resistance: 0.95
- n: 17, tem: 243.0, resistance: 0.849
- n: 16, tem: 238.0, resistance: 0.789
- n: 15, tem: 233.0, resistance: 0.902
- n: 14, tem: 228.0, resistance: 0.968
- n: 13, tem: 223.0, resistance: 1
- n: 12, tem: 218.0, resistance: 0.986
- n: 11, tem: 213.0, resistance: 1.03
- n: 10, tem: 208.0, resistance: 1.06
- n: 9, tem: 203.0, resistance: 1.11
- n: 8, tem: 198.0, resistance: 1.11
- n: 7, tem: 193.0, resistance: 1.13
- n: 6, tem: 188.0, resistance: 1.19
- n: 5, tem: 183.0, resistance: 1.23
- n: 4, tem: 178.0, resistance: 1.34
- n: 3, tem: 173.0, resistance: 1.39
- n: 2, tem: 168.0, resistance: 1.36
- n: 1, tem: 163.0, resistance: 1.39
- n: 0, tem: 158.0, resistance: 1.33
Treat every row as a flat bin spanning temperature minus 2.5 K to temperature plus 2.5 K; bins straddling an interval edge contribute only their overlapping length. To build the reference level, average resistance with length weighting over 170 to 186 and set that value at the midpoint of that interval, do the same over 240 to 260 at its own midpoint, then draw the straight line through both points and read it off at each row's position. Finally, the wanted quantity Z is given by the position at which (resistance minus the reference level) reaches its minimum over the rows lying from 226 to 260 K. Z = 238.0 K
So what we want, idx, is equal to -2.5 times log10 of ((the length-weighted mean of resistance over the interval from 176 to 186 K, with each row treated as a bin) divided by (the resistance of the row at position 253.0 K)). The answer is -0.29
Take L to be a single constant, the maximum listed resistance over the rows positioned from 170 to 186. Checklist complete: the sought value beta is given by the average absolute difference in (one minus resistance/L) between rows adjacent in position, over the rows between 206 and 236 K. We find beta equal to 0.027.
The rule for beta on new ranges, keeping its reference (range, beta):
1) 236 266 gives 0.030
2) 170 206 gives 0.034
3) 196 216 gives 0.019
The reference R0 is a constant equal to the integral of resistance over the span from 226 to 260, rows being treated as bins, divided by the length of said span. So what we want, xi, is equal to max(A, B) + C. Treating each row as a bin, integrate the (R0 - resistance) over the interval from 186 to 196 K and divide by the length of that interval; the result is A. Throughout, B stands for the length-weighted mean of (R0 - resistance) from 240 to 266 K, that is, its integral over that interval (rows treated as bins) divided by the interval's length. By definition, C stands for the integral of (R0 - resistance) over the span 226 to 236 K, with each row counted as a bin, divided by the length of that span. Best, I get -0.05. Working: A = -0.24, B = -0.03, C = 0.0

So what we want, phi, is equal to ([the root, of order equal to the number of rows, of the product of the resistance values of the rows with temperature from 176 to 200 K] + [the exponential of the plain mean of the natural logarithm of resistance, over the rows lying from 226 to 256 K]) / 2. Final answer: 1.05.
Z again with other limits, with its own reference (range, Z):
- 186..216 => 193.0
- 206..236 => 233.0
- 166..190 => 188.0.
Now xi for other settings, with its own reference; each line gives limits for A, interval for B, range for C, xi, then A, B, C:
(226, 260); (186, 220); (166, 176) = -0.46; 0.00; -0.17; -0.5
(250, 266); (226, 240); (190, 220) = -0.13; -0.07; 0.03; -0.2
